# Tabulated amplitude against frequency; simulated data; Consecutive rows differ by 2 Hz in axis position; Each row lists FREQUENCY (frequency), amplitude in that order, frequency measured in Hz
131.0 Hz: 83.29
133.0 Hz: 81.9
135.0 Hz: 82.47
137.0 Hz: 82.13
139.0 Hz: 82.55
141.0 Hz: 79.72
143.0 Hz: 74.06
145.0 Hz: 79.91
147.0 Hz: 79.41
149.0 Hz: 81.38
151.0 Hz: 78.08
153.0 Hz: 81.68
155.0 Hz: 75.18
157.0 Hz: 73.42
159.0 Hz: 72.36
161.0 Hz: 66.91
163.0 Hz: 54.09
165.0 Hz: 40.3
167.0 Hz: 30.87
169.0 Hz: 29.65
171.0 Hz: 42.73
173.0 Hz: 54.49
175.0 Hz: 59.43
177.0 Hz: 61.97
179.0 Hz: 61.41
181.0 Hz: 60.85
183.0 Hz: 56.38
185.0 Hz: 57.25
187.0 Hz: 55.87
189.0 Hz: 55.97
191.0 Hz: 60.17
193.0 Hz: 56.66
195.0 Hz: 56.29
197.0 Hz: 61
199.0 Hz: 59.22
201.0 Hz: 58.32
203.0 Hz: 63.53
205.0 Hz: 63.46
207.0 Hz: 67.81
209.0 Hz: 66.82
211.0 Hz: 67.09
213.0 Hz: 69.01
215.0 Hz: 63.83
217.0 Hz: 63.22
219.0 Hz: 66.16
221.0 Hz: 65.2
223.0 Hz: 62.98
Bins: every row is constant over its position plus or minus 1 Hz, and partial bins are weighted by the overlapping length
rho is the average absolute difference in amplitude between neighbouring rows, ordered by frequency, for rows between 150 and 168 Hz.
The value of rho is 6.8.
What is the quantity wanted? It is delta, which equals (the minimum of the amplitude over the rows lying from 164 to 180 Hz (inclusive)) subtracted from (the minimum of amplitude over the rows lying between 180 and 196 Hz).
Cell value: 26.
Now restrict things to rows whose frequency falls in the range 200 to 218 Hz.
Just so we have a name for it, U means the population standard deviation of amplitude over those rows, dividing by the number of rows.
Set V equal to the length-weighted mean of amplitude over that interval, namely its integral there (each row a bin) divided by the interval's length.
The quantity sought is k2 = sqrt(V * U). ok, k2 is 14.1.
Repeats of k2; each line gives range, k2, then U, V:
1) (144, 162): 18.8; 4.6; 76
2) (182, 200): 10.3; 1.8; 58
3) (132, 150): 14.2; 2.5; 80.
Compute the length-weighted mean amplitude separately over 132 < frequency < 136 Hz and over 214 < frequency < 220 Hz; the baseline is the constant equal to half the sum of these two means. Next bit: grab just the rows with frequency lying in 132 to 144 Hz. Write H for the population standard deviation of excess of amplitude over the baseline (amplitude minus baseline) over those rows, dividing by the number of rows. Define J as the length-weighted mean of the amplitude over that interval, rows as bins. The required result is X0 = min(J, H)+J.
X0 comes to 83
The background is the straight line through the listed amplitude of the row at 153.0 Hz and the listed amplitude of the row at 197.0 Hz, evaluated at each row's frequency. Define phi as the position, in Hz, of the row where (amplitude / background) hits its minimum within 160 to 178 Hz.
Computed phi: 169.0 Hz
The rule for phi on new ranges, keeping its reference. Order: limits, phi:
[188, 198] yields 189.0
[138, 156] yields 143.0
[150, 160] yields 159.0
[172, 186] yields 173.0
